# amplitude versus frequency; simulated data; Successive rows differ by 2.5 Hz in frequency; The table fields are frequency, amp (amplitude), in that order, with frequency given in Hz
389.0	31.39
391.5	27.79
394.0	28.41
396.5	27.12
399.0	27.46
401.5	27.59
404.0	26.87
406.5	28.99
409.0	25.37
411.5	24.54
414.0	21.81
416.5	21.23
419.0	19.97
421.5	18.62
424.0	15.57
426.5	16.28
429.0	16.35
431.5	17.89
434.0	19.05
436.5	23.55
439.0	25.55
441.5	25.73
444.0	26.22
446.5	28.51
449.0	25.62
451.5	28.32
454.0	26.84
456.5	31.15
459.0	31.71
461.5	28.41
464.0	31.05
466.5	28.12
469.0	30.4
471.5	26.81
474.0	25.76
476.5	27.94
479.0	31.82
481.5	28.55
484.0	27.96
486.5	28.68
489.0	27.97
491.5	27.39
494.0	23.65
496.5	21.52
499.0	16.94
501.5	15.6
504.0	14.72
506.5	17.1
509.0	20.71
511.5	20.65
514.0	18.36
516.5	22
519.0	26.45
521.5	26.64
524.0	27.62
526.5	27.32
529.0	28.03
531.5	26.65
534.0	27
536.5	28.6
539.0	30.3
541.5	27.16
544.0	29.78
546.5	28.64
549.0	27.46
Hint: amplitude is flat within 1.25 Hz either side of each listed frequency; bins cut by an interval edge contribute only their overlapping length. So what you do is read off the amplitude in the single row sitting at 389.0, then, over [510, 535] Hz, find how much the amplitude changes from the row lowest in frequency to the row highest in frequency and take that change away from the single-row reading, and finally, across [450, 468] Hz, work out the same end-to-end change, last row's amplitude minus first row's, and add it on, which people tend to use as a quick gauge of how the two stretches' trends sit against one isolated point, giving 24.8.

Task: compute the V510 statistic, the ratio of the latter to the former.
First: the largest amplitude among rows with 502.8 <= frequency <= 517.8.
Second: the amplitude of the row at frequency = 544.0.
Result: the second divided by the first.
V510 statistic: 1.4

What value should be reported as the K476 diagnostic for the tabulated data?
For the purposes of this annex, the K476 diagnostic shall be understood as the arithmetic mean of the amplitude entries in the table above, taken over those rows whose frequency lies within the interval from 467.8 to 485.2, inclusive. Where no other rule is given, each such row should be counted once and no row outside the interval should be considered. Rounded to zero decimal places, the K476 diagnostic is 28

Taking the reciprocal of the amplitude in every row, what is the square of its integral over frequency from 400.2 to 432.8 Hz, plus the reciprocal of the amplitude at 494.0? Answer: 2.5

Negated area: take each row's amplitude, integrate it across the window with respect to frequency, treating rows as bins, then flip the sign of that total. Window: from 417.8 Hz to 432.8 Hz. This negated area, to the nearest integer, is -262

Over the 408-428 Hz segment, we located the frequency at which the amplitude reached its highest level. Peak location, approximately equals 409.0 Hz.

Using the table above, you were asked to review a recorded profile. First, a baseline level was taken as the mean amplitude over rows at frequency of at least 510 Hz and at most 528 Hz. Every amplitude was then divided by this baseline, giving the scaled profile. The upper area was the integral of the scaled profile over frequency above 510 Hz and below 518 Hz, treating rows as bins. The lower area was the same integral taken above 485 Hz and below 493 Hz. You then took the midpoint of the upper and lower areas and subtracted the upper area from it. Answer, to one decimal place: 1.2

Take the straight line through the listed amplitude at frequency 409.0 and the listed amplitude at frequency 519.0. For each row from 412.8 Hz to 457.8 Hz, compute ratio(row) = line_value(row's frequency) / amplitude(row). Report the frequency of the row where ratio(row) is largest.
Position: 424.0 Hz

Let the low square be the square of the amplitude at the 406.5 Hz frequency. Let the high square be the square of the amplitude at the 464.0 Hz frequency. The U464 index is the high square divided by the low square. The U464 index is 1.1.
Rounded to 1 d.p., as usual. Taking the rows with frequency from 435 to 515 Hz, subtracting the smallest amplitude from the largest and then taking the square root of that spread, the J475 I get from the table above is 4.1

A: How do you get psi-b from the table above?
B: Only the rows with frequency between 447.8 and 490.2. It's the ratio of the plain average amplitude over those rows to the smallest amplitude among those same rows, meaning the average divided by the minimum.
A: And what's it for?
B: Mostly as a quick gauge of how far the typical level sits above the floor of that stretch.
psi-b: 1.12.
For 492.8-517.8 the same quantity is 1.30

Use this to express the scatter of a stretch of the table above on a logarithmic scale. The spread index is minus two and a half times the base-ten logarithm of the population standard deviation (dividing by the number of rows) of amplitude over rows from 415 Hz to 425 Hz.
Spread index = -0.81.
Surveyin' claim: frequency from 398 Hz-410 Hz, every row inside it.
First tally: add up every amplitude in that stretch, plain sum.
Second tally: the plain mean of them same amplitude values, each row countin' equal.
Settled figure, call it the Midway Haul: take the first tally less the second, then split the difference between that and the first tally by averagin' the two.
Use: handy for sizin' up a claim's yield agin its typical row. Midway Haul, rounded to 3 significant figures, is 123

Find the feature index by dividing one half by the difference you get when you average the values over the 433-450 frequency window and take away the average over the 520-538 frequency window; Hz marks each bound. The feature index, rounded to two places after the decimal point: -0.20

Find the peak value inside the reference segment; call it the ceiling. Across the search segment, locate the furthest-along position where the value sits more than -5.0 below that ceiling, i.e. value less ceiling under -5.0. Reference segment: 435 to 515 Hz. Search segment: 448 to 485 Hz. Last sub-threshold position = 474.0 Hz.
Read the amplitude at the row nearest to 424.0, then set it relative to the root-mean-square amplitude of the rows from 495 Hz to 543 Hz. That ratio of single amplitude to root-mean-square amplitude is 0.7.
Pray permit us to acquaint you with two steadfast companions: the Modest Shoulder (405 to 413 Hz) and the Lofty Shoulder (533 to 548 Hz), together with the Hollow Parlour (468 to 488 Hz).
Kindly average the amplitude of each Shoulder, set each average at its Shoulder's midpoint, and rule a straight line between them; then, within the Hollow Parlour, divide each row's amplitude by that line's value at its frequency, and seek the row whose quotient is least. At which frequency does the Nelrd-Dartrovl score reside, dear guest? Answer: 474.0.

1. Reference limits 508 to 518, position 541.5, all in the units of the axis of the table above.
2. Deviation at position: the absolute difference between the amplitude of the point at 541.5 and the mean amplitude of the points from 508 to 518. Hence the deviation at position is 7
